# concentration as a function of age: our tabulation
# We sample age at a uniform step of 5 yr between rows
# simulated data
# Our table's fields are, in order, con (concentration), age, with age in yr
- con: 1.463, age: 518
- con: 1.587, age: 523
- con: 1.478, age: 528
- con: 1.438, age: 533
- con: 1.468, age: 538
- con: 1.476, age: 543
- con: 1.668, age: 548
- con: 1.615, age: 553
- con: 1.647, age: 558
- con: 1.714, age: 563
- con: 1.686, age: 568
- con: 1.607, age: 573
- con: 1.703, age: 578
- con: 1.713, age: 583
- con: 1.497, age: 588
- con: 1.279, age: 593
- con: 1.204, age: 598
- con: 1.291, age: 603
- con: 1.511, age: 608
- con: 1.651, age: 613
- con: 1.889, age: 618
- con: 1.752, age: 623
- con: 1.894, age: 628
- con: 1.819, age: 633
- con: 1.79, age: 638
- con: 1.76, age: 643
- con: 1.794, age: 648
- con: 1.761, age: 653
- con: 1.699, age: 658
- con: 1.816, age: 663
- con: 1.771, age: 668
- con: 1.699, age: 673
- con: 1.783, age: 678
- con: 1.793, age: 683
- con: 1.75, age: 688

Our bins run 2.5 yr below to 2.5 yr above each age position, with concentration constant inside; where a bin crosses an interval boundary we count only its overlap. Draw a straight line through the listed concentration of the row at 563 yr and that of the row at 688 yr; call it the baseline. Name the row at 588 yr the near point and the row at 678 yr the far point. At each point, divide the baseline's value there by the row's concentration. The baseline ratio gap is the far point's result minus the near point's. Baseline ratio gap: -0.17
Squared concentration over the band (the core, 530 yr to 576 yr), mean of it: 2.54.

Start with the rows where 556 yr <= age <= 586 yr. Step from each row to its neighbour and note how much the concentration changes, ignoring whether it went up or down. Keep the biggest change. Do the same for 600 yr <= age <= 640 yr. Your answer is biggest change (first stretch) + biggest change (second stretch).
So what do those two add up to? 0.33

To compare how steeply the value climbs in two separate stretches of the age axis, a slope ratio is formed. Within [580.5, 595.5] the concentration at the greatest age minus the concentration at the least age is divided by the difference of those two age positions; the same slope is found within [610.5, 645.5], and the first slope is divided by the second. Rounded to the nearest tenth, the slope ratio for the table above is -11.9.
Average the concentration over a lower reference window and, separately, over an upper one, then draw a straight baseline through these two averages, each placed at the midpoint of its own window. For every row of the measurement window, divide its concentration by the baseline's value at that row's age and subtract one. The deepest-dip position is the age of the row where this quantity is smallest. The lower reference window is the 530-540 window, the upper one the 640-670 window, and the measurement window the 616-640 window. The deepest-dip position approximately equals 638 yr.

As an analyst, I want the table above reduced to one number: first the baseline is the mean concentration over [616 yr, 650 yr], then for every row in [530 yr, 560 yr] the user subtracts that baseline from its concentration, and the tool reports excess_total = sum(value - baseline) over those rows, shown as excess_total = -1.6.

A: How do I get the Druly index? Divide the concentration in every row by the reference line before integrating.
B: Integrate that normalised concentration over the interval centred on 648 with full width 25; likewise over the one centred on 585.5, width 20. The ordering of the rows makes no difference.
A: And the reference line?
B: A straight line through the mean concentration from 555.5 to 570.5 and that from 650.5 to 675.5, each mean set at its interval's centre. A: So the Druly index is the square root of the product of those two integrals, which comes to 21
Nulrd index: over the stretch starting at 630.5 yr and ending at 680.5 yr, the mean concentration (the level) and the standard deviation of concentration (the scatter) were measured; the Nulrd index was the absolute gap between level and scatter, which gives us 1.73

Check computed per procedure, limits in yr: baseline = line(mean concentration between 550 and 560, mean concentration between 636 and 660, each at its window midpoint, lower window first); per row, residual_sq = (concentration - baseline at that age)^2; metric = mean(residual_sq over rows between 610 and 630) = 0.015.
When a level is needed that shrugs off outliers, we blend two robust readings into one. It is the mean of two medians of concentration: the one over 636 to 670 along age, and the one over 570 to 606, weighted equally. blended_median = 1.63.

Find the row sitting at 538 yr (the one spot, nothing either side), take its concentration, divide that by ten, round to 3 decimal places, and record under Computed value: 0.147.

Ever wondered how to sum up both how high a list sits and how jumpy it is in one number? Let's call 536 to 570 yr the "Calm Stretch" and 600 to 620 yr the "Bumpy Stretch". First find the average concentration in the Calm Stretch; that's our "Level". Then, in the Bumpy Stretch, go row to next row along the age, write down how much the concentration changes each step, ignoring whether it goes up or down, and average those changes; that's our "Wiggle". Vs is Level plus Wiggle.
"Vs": 1.81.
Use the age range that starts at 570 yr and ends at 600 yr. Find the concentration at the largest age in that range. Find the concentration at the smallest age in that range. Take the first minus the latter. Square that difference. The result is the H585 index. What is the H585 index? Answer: 0.16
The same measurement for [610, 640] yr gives 0.02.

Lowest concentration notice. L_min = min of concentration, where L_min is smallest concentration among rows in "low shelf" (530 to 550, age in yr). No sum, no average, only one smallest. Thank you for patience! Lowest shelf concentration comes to 1.438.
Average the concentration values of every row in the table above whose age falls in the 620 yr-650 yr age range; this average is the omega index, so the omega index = 1.80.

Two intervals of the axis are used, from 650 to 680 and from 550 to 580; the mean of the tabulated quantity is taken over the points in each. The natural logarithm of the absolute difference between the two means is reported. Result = -2.4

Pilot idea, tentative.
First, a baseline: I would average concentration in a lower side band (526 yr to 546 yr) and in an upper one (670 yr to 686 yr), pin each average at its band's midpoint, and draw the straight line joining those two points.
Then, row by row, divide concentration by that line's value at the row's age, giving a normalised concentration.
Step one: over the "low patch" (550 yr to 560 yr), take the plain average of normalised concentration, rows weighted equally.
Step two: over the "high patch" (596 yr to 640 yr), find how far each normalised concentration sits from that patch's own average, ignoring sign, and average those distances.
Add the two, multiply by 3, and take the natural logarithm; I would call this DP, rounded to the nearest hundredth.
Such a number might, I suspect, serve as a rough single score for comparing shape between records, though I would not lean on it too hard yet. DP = 1.28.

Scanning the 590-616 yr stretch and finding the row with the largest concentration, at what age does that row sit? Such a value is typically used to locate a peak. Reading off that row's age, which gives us 613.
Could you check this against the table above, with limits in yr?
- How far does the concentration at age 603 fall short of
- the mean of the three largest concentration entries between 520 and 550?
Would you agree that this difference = 0.29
